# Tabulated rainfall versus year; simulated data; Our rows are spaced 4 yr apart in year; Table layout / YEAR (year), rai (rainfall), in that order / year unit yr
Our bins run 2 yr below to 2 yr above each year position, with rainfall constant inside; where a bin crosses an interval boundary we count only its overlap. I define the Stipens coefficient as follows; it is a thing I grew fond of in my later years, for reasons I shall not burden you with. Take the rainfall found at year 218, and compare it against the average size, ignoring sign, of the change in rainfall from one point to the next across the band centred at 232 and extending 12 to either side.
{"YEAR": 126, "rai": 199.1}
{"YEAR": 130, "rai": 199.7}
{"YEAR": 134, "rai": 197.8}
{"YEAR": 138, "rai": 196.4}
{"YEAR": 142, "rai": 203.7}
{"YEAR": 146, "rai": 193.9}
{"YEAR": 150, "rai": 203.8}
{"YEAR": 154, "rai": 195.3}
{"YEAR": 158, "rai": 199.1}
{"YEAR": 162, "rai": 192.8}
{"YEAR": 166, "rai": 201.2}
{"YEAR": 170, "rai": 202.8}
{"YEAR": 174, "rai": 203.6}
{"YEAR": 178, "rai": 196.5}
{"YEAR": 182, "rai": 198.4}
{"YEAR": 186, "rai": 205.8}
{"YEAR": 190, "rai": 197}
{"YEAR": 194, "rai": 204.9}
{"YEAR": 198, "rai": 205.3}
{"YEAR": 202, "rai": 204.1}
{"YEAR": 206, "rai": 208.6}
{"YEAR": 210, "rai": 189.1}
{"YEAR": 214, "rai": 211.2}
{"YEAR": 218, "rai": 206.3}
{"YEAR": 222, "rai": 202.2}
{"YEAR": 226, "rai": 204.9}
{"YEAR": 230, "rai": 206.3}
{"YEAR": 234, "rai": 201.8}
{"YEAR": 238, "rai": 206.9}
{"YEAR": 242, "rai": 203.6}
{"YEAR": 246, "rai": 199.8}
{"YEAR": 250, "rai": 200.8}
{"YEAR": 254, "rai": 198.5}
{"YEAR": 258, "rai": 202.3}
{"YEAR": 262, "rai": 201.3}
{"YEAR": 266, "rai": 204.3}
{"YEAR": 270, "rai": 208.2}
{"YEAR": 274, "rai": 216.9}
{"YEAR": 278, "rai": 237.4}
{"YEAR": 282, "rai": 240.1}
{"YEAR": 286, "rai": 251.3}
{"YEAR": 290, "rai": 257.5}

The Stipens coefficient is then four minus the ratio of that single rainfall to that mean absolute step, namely -57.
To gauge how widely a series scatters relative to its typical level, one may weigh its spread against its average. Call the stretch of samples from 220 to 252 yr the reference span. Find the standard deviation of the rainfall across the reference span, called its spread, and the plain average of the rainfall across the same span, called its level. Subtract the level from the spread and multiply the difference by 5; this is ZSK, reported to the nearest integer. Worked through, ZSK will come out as -1004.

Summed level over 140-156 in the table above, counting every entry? 797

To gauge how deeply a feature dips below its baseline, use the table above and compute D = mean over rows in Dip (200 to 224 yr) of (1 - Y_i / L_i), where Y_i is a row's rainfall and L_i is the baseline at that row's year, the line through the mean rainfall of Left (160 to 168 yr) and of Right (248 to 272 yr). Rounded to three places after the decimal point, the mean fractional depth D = -0.019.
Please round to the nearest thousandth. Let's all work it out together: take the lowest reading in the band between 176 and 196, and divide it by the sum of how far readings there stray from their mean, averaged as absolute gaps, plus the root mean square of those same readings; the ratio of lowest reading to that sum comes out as 0.961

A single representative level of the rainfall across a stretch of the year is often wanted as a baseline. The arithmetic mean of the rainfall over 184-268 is 203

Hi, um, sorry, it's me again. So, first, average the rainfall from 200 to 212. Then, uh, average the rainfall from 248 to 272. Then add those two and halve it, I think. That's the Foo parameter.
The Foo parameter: 202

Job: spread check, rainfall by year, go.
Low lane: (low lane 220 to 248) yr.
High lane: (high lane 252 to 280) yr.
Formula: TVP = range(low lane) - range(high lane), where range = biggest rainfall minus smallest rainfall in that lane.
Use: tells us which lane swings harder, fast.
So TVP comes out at -32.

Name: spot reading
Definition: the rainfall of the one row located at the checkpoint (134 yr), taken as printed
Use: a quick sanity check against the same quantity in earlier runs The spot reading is 197.8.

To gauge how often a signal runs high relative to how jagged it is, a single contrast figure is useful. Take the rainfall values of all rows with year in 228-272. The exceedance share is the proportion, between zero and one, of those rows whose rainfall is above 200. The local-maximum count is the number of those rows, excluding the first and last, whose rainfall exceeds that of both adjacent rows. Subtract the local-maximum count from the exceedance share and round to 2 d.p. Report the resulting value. -2.18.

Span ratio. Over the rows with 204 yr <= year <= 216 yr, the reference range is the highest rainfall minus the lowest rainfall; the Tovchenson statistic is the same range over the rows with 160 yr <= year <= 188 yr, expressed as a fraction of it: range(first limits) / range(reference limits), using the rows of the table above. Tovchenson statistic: 0.59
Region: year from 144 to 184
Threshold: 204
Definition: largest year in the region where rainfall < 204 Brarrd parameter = 182 yr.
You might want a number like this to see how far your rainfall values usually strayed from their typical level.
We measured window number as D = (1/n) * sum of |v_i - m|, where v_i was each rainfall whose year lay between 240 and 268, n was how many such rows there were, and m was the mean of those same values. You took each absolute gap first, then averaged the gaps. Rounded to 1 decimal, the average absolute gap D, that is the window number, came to 1.6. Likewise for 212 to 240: 2.3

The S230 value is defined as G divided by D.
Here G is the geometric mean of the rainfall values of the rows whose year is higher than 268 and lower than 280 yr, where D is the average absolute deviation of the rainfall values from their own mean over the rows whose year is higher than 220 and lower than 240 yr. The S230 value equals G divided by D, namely 114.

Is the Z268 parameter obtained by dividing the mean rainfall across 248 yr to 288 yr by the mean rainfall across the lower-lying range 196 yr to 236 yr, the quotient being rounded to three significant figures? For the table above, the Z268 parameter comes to 1.06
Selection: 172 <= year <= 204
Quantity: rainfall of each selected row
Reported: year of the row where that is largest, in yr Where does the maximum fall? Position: 186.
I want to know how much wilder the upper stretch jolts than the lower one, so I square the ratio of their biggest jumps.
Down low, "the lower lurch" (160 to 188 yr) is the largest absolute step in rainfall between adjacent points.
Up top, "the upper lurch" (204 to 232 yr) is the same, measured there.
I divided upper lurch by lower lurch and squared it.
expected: 6.9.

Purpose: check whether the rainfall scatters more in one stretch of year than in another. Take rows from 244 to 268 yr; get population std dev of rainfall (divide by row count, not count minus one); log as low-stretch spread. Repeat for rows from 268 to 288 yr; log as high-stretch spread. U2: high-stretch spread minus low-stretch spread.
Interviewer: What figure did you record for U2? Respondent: 14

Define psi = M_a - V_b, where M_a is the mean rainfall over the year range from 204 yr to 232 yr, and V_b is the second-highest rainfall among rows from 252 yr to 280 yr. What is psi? -12.8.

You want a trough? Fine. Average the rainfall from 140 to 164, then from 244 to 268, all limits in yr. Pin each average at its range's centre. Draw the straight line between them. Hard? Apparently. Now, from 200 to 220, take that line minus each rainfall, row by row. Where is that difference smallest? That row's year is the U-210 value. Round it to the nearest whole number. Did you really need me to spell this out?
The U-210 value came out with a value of 214 yr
